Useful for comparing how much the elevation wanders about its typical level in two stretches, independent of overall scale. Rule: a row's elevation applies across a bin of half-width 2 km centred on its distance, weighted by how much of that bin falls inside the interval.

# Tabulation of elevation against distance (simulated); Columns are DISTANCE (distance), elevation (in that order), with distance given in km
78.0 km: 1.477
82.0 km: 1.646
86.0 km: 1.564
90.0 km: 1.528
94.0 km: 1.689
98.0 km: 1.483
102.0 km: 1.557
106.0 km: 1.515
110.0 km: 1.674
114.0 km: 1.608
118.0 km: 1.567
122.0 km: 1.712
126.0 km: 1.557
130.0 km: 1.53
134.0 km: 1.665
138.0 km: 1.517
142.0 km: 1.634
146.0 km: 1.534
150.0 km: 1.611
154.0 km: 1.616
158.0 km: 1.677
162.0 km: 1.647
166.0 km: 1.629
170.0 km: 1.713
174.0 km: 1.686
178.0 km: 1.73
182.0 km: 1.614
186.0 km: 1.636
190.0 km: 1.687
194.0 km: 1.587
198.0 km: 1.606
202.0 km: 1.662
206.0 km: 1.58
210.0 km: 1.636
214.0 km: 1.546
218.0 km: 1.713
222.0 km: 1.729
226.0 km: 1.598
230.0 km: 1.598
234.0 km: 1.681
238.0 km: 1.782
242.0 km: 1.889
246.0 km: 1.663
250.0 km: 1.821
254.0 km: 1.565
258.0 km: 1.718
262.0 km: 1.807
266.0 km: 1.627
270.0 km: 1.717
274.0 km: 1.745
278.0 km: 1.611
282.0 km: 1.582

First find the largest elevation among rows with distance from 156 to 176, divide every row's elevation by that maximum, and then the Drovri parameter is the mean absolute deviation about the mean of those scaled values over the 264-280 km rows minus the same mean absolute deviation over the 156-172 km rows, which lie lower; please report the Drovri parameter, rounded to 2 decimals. 0.02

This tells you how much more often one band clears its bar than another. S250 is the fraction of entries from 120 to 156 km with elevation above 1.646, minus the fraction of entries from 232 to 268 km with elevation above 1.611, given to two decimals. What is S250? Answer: -0.67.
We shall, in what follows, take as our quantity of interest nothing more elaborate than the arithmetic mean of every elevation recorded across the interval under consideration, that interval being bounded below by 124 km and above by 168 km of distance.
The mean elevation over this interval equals 1.60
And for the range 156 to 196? 1.66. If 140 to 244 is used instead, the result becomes 1.65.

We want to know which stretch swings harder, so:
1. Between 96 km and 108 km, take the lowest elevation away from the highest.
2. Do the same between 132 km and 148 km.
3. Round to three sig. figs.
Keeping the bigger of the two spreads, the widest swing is 0.148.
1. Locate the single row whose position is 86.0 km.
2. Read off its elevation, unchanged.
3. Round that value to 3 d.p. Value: 1.564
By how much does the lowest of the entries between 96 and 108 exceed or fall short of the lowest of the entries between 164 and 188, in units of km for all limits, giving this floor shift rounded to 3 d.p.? -0.131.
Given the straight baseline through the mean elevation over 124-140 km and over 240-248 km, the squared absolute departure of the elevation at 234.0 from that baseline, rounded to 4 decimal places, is 0.0058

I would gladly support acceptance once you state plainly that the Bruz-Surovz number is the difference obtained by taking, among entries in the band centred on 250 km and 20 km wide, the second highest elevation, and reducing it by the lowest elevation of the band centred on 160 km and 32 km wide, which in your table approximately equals 0.29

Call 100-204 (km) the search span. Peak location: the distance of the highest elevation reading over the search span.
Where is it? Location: 178.0 km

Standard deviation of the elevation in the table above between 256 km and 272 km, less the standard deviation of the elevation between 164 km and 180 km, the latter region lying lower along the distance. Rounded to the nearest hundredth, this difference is 0.03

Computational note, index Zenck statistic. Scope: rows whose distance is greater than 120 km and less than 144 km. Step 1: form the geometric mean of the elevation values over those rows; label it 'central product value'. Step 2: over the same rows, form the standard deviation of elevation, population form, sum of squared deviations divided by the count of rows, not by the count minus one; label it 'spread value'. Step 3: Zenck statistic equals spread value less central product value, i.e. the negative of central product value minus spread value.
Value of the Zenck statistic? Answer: -1.53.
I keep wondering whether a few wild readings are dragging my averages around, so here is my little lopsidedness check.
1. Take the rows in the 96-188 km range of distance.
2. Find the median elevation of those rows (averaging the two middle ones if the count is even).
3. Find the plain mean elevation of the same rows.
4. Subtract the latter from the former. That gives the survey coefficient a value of 0.002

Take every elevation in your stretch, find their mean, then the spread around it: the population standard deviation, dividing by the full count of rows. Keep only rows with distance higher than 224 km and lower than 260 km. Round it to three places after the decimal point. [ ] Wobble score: 0.104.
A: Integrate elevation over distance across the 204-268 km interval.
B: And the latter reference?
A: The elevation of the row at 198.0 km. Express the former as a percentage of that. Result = 6713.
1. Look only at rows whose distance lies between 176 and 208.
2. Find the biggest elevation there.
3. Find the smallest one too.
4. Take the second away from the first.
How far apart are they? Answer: 0.150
